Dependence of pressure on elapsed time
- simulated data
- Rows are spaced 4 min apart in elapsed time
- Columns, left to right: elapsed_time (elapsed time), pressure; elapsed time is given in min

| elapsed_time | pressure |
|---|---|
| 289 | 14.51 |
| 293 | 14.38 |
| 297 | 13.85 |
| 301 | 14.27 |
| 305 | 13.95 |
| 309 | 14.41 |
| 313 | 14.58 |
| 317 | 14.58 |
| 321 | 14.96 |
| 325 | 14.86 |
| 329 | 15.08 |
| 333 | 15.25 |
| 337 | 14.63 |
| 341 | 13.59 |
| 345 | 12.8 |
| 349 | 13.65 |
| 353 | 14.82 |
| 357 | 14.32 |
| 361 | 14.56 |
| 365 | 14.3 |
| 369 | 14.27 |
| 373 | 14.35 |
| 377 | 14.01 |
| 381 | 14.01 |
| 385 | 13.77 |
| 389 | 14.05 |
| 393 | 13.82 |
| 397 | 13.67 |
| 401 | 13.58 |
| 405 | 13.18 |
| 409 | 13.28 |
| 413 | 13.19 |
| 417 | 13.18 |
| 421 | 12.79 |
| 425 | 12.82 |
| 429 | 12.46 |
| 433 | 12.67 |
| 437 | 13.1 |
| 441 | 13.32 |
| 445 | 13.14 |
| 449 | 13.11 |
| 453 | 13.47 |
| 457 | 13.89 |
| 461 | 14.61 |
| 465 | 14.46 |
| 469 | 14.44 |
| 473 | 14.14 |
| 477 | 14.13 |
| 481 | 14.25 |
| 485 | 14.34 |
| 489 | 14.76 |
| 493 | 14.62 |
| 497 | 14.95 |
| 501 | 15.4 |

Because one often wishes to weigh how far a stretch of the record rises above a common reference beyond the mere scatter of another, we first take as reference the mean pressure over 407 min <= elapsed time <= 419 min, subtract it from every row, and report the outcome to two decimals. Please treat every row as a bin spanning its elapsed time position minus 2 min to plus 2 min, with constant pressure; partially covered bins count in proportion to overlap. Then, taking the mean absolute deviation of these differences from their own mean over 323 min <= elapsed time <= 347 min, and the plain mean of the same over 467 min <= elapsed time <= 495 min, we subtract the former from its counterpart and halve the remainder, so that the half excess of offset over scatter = 0.19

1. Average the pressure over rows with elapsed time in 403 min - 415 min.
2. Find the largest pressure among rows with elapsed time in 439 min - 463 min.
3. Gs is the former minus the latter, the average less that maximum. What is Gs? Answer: -1.39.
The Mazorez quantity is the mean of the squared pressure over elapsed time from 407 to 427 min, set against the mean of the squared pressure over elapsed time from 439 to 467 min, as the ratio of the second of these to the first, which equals 1.11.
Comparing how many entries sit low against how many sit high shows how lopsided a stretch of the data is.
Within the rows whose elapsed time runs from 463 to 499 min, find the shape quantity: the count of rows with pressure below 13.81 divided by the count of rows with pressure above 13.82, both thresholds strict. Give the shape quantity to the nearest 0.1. 0.0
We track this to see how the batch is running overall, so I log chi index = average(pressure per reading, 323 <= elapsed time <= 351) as 14.3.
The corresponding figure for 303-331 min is 14.6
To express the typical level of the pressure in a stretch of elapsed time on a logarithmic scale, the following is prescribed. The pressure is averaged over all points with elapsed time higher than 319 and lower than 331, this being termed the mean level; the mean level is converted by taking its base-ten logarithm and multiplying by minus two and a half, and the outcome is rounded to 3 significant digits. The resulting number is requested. -2.94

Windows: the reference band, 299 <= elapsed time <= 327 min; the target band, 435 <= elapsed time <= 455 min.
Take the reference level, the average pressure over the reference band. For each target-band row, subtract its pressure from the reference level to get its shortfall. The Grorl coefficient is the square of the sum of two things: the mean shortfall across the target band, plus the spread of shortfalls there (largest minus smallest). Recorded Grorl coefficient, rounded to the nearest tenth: 2.7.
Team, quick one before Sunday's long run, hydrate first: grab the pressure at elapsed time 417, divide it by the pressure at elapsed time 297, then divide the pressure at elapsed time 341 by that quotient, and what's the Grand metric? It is 14.3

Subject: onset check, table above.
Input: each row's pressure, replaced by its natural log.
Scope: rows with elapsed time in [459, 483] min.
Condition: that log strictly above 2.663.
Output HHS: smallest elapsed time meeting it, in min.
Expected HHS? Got 461 min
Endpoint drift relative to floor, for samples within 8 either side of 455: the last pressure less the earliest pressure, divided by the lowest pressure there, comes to 0.114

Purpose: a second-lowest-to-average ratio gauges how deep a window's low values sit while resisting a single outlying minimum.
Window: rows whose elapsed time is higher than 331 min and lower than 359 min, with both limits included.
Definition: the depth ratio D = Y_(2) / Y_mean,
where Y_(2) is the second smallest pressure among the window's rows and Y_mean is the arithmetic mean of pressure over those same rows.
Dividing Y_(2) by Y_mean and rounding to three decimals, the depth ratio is 0.960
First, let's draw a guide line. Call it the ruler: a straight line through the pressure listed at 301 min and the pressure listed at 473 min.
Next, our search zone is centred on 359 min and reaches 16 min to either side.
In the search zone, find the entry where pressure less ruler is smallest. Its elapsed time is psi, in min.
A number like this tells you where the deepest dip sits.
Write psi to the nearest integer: 345 min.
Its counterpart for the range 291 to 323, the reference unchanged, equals 297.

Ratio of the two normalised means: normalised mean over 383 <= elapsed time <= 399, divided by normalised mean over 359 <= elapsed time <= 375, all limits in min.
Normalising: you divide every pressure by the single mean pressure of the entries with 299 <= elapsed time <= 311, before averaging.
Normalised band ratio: 0.96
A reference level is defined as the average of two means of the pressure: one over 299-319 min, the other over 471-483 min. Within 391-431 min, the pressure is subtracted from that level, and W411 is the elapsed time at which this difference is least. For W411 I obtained 393 min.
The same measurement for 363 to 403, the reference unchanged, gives 373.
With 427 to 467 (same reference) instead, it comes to 461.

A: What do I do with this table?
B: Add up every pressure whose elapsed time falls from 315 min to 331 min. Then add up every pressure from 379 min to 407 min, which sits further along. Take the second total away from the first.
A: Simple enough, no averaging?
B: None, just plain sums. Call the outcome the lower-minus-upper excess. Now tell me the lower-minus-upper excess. -37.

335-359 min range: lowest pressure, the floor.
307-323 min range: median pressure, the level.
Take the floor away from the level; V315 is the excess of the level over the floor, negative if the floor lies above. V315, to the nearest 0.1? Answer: 1.8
